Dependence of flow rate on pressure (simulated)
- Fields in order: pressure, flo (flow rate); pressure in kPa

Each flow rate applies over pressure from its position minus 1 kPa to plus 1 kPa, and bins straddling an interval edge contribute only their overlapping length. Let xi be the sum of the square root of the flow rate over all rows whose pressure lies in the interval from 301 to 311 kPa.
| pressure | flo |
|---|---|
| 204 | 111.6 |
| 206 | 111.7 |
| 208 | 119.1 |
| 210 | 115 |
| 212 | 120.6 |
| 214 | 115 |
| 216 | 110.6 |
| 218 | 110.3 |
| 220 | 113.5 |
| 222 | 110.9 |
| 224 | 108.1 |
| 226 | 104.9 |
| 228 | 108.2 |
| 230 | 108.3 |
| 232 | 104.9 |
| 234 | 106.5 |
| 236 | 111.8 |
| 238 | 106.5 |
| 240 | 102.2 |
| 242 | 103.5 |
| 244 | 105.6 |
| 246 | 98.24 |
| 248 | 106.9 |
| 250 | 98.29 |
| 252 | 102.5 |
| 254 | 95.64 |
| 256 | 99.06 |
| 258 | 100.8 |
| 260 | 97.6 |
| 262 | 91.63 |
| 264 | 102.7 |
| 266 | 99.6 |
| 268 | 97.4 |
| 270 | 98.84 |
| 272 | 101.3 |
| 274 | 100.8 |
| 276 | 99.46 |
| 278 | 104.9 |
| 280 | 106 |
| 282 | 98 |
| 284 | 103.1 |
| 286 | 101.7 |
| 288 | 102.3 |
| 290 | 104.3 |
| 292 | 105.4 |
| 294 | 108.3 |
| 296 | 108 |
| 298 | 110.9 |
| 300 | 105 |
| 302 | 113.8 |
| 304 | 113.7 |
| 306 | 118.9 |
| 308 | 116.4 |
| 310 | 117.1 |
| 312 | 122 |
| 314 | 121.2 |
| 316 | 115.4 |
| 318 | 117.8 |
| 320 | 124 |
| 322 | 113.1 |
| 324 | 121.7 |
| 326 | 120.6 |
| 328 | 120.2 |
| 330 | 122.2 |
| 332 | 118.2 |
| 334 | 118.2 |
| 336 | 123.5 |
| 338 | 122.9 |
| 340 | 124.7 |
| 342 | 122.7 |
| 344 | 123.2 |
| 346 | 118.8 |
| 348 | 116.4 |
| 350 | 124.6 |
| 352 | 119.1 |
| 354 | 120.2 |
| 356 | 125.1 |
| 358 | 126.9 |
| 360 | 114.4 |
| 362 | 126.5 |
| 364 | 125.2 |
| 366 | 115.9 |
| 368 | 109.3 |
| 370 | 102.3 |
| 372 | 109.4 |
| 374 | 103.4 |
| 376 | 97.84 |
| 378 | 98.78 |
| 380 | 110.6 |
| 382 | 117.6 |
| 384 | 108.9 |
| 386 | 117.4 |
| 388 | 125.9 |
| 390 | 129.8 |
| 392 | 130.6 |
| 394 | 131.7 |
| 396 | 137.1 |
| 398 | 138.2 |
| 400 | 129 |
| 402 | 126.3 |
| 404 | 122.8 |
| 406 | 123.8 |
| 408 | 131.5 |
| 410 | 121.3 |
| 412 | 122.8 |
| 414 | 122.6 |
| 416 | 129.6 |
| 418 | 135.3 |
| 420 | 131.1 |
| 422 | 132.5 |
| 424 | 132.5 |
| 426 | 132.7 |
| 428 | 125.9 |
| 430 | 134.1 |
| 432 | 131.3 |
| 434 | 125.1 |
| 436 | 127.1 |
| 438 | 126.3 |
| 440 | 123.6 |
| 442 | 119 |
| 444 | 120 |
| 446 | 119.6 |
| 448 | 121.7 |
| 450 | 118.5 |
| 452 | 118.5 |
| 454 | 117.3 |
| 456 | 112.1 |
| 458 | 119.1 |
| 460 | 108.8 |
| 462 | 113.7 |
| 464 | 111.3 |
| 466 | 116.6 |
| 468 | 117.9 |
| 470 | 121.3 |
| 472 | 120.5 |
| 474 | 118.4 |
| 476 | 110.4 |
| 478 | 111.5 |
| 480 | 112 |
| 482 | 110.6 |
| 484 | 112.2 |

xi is 53.8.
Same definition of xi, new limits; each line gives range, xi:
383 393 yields 55.3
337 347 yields 55.3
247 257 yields 50.1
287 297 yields 51.4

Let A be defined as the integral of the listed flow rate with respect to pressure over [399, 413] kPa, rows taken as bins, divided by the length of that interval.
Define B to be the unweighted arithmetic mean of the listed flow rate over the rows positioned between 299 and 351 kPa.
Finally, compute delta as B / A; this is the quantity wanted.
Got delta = 0.95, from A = 125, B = 119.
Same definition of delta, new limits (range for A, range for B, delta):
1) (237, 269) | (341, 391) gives 1.16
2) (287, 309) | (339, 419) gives 1.10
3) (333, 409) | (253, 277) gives 0.82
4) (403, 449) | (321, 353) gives 0.95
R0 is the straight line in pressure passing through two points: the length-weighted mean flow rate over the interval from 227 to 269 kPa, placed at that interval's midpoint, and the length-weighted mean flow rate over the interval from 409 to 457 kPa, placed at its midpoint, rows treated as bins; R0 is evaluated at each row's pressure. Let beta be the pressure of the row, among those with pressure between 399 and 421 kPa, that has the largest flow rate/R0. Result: 418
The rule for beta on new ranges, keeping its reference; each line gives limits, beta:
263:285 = 280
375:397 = 396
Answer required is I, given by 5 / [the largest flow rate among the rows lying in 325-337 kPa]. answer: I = 0.0405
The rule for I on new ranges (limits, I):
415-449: 0.0370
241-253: 0.0468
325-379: 0.0394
